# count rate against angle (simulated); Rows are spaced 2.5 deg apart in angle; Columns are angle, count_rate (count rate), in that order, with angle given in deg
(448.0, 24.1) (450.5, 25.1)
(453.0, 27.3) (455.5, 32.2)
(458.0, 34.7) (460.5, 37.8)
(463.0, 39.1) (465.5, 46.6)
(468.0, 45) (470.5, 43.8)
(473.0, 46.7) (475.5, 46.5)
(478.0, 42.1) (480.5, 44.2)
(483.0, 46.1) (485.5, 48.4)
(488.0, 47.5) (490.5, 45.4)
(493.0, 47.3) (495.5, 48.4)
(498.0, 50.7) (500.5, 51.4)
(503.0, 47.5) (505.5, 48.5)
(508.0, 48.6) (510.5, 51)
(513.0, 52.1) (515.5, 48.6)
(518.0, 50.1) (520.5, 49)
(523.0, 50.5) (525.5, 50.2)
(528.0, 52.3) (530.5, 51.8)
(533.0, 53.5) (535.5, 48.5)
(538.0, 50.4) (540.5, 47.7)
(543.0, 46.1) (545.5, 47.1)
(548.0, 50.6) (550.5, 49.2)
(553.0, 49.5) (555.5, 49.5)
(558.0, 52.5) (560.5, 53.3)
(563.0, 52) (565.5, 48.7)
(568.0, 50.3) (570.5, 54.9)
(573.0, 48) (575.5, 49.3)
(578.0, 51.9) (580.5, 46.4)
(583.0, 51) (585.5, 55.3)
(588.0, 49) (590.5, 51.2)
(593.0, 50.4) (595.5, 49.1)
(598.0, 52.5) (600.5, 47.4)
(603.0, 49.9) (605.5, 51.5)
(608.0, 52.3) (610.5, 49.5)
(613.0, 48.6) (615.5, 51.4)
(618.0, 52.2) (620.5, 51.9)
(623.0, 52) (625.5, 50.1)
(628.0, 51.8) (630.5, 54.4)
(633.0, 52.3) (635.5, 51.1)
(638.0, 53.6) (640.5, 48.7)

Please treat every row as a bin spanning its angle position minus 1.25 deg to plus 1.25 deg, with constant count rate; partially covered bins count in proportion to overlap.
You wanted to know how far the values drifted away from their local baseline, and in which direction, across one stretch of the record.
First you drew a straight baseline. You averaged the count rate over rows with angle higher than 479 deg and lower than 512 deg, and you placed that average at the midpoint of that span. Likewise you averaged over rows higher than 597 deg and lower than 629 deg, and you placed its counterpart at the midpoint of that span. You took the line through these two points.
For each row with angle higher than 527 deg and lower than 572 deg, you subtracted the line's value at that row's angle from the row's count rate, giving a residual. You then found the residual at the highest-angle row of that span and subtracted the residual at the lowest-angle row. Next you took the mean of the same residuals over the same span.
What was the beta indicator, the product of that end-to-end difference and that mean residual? 1.7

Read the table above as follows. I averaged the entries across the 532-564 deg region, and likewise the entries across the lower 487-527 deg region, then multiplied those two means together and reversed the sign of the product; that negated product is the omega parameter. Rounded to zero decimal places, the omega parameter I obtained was -2458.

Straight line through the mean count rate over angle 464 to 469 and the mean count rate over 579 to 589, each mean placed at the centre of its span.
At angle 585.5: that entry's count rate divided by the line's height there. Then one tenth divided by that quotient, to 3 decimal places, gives 0.091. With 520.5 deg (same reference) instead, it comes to 0.098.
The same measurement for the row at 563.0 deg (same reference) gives 0.095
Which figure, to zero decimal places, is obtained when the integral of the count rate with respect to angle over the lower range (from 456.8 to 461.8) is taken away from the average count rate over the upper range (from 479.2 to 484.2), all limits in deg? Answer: -136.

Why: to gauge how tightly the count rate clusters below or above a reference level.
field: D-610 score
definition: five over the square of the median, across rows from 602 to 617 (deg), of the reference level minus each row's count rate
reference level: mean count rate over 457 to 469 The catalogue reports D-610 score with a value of 0.050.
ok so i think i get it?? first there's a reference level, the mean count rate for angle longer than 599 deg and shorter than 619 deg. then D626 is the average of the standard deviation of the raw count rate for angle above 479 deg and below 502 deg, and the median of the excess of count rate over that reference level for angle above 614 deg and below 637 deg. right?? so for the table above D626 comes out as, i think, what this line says 1.9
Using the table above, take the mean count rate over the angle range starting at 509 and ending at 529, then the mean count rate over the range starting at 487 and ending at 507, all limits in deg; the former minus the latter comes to 2.1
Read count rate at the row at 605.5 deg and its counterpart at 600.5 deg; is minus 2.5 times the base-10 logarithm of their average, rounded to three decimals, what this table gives -4.235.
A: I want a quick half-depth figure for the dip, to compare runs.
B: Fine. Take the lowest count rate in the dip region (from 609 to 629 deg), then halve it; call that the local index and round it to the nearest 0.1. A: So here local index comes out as 24.3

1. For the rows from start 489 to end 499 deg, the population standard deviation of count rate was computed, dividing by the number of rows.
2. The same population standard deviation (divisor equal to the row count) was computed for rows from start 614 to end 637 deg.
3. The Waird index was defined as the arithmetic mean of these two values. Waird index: 1.5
